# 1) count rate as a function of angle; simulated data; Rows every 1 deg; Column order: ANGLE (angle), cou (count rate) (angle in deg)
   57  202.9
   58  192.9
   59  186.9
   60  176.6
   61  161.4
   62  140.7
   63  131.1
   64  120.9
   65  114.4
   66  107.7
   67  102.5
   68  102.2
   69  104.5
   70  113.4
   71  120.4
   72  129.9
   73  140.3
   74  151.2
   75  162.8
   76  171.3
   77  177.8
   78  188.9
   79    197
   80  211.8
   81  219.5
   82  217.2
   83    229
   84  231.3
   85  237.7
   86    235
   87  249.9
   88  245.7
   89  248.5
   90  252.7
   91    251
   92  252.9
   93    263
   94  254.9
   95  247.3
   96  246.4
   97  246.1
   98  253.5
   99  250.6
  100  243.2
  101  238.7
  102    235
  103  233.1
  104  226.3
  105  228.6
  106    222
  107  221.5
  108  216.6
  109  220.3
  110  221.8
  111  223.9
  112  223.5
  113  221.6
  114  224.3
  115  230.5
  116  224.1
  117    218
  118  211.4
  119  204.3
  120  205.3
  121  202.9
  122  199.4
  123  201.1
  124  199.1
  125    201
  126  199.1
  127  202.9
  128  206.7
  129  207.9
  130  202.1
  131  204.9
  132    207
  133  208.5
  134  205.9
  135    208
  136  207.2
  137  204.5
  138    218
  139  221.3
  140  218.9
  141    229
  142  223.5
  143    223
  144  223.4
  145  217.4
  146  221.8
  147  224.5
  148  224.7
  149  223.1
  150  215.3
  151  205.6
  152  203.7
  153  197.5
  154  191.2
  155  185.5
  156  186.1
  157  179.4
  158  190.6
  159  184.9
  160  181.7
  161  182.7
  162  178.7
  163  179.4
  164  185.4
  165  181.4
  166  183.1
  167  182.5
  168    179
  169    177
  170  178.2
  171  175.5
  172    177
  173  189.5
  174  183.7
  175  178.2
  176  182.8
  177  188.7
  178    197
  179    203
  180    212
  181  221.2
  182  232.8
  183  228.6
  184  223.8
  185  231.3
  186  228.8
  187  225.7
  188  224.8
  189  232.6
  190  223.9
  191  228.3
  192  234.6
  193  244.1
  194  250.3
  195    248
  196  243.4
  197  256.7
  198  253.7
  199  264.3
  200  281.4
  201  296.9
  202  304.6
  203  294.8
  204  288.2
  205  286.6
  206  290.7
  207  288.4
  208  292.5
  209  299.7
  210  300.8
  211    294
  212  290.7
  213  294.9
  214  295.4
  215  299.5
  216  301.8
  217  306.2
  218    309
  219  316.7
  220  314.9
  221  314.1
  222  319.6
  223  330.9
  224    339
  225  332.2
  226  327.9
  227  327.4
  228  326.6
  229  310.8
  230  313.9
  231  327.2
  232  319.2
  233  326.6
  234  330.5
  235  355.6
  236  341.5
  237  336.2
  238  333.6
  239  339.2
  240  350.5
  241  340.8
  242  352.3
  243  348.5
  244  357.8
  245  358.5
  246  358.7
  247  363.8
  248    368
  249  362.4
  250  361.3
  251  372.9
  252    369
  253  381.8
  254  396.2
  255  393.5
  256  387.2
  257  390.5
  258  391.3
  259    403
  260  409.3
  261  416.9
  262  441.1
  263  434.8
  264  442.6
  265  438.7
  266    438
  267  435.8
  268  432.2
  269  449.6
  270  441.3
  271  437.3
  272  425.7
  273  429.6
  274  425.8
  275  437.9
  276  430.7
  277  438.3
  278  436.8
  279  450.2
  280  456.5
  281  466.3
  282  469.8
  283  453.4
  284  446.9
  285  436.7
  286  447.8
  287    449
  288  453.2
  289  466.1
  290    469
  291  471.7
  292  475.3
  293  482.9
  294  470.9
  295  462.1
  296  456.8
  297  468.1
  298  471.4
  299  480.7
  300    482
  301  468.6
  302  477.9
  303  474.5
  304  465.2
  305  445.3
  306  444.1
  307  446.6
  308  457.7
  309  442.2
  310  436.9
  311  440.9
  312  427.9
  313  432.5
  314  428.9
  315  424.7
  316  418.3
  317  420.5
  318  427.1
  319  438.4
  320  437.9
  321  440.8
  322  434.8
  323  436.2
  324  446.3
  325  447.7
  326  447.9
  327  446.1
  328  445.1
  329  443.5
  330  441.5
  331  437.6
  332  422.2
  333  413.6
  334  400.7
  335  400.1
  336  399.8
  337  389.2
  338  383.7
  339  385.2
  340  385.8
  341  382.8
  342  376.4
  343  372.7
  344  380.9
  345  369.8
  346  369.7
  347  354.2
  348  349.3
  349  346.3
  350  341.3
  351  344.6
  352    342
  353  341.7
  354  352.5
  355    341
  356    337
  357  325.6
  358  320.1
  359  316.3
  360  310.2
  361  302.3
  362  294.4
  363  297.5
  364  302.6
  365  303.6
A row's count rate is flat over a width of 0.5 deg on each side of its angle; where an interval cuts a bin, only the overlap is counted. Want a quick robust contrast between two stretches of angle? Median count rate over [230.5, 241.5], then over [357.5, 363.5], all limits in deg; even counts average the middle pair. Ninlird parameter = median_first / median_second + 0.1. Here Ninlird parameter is 1.2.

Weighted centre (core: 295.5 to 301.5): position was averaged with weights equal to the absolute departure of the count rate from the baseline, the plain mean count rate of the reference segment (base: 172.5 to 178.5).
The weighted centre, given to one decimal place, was 298.5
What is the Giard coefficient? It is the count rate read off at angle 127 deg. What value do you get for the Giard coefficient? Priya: 202.9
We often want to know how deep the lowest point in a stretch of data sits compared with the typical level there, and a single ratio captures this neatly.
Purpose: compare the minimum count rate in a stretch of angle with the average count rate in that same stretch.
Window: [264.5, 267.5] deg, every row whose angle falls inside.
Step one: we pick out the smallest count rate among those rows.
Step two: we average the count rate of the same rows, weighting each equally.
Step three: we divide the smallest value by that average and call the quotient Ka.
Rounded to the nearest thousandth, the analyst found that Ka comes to 0.996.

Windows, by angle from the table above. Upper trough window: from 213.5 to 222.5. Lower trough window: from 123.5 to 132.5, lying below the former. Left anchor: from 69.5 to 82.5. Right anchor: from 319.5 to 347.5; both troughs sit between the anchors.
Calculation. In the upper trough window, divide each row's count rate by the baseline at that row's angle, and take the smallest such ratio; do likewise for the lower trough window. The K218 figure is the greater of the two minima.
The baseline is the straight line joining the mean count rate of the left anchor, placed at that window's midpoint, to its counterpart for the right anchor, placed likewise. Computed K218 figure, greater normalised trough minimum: 0.99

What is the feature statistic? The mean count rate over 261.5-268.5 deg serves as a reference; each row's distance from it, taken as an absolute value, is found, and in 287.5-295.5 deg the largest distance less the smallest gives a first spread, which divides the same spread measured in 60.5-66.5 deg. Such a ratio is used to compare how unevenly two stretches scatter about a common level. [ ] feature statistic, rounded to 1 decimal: 1.8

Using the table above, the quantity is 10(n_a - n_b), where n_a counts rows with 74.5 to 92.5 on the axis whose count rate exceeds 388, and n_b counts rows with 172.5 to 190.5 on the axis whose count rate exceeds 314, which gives 0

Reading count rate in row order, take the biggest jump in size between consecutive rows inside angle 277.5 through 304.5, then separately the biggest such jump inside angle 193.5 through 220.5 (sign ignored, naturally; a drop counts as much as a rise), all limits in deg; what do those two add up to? 33.5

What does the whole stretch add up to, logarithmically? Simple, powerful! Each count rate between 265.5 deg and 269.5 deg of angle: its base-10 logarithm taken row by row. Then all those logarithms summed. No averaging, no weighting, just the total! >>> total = 10.6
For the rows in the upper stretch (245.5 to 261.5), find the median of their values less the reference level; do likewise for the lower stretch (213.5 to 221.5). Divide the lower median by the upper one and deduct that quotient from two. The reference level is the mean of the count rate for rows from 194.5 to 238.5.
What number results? 2.0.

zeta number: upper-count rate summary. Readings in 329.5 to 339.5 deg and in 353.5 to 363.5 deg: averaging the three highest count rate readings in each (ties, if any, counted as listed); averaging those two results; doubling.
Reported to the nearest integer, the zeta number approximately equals 777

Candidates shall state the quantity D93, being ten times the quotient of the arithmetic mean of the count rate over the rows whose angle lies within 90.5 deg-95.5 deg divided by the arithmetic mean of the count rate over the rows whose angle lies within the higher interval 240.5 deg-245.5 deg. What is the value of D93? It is 7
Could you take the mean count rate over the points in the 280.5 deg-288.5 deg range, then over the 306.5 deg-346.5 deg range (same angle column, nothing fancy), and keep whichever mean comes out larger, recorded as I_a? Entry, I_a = 453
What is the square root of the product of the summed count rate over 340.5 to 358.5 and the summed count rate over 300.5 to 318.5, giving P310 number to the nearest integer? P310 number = 7117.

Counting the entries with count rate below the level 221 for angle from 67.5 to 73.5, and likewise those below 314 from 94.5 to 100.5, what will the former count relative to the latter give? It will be 1.0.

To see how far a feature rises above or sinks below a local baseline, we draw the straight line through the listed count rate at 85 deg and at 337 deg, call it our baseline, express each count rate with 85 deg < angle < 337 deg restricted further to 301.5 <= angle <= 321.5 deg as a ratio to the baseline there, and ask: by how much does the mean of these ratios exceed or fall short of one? 0.18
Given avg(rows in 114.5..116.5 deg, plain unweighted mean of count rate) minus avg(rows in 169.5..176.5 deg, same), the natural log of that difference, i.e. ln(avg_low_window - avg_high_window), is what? 3.8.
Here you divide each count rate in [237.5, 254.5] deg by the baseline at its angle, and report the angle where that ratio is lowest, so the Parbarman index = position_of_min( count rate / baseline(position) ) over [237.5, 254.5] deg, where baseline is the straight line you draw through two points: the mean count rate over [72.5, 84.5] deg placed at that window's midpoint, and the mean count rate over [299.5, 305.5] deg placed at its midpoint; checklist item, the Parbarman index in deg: 238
